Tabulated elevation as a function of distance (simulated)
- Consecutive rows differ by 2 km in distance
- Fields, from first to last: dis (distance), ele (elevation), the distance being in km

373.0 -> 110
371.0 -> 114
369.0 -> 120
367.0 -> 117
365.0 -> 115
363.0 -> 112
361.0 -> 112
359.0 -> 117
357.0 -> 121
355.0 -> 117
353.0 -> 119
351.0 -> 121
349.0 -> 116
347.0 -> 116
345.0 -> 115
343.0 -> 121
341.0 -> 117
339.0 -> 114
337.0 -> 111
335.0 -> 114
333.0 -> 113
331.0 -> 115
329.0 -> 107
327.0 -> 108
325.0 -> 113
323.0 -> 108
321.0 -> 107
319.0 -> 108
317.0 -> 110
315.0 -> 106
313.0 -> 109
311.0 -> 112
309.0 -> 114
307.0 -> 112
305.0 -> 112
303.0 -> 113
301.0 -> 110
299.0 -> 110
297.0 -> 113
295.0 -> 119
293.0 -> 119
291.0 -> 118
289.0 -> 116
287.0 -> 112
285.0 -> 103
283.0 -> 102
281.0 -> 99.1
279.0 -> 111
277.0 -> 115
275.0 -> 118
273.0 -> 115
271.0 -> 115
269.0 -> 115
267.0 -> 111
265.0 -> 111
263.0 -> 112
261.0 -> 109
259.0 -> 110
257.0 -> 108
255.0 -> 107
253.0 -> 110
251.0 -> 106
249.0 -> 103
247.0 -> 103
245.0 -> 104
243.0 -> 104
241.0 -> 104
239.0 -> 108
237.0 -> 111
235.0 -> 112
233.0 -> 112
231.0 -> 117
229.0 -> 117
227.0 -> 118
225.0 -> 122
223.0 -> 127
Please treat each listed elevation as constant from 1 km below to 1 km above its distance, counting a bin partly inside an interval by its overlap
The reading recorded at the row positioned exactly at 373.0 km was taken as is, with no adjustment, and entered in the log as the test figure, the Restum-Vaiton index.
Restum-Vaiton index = 110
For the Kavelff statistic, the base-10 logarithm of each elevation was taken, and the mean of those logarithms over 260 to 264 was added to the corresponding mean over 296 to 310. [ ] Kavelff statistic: 4.09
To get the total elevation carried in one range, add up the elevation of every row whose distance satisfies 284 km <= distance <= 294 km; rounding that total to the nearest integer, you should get 568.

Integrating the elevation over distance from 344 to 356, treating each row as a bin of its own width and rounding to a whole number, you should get 1408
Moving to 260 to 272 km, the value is 1346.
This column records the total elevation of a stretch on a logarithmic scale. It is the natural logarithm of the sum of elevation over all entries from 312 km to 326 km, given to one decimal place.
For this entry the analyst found 6.6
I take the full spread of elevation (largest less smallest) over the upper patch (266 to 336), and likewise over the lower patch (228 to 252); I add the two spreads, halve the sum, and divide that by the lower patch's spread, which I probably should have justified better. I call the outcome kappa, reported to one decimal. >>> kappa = 1.2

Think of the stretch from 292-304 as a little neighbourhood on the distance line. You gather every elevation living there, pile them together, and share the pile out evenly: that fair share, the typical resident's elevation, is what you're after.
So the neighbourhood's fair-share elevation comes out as 114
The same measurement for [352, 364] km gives 116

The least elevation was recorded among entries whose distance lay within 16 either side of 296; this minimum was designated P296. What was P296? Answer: 99.1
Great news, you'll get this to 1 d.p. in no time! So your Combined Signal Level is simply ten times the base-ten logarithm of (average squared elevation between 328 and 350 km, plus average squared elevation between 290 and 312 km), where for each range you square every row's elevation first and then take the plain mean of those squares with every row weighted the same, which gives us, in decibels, 44.2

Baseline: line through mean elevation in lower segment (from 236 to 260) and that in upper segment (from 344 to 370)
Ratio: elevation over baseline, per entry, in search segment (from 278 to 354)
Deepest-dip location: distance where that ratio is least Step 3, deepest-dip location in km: 281.0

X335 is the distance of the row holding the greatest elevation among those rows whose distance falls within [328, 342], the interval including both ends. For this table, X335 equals 341.0 km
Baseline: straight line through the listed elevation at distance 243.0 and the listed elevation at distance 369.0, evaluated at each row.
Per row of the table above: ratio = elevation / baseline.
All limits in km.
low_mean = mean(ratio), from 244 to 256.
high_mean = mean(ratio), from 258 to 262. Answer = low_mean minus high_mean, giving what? -0.03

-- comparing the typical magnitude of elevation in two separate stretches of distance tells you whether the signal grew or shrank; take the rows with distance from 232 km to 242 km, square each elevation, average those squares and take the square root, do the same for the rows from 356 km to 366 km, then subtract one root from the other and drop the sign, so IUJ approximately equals 6.0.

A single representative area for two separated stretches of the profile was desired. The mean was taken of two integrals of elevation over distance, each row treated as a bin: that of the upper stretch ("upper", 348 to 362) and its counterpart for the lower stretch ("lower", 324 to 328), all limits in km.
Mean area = 1044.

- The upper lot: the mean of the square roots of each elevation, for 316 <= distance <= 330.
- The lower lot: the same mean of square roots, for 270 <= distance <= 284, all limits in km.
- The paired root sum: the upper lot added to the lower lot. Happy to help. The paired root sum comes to 20.9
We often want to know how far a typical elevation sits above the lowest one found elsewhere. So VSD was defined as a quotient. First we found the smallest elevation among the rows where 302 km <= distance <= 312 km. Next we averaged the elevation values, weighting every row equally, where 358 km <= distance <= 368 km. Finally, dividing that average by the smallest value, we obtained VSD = 1.02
